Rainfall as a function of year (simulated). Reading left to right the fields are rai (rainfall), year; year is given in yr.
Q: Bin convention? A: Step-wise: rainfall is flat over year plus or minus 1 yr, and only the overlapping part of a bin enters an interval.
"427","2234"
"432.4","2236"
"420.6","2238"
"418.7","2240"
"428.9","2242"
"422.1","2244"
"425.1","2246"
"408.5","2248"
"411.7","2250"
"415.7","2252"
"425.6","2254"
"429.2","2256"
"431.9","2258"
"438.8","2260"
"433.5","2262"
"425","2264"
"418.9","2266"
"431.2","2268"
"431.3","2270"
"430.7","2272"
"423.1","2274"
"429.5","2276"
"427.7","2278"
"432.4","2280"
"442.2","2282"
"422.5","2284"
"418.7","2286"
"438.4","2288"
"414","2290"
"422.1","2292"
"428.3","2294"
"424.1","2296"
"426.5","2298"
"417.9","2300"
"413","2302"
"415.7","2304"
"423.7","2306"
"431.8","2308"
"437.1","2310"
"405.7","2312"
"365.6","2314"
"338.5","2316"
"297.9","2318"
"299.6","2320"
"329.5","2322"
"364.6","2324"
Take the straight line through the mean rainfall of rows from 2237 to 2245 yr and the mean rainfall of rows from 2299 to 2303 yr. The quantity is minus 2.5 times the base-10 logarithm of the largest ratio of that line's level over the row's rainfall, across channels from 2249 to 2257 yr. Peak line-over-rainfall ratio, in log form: -0.026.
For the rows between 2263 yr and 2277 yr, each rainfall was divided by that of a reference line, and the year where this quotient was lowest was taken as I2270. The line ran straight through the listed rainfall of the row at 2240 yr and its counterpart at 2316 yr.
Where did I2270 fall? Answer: 2266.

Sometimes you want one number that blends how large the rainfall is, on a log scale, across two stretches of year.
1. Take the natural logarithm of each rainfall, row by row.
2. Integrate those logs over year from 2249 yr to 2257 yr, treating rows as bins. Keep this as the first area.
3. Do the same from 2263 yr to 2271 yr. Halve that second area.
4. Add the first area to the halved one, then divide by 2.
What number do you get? 36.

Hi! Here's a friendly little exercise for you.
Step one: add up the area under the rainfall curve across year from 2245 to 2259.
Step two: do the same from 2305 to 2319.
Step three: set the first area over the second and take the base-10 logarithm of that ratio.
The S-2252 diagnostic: 0.038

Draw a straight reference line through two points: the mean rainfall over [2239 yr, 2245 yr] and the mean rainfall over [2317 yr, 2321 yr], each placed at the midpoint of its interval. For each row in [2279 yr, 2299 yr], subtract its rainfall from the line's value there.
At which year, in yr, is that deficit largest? 2286 yr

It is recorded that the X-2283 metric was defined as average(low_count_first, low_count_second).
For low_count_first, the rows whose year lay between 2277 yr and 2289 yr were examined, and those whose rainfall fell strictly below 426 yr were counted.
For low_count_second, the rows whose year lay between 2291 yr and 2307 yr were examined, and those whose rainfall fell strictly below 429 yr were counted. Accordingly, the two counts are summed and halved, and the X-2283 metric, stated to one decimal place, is 5.0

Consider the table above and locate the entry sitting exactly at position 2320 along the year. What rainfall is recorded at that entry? 299.6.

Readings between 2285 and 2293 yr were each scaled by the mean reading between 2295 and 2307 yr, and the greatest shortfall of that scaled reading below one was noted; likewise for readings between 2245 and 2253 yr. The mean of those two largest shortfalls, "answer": 0.021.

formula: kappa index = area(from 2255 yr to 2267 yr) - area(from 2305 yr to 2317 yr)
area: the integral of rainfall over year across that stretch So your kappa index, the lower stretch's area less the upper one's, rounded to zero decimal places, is 350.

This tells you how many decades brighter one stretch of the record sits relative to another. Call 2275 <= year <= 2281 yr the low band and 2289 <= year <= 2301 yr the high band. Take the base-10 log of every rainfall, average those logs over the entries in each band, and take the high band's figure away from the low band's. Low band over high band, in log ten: 0.0079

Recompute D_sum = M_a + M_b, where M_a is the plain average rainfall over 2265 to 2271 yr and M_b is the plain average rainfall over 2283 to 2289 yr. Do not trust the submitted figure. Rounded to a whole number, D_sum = 854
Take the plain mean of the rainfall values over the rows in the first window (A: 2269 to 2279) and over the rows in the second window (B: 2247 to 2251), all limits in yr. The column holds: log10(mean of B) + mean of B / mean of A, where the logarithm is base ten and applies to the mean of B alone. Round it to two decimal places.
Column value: 3.57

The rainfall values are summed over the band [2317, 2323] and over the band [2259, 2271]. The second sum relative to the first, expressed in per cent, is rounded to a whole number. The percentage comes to 278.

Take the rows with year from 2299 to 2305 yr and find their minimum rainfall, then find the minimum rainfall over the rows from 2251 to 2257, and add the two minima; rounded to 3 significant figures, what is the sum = 829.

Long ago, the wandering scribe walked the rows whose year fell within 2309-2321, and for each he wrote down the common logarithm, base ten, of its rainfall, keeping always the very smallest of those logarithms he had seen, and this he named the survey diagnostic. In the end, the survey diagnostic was 2.47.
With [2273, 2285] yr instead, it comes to 2.63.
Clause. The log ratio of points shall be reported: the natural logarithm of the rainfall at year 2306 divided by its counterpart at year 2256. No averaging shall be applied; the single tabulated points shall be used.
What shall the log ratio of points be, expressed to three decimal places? -0.013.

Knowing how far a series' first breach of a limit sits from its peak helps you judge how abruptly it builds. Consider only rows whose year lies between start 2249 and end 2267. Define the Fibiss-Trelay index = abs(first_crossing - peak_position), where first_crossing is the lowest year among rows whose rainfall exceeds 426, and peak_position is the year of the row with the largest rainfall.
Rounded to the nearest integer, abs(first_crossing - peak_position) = 4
